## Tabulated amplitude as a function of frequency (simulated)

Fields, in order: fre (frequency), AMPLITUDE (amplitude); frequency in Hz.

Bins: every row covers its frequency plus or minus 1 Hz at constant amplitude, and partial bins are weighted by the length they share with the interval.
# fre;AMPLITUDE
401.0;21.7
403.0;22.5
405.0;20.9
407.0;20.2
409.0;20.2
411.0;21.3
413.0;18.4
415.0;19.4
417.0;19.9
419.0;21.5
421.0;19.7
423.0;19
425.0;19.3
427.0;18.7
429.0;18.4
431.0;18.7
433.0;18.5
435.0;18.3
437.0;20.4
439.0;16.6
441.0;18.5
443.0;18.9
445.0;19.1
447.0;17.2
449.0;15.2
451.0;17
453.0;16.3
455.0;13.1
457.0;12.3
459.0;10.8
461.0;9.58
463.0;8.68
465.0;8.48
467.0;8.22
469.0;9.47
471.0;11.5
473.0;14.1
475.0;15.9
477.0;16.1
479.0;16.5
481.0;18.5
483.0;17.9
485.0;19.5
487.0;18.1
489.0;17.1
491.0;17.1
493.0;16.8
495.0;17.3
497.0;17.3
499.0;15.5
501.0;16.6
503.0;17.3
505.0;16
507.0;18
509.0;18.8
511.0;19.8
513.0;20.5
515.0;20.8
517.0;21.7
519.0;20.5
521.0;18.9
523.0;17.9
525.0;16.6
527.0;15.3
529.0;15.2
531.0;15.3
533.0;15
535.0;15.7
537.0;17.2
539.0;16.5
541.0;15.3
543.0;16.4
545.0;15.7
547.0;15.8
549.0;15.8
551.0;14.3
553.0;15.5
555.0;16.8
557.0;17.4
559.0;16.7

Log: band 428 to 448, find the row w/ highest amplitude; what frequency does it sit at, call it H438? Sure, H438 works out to 437.0 Hz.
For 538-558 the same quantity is 557.0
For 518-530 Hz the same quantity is 519.0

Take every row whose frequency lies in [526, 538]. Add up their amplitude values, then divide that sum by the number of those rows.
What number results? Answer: 15.6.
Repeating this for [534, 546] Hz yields 16.1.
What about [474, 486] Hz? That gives 17.4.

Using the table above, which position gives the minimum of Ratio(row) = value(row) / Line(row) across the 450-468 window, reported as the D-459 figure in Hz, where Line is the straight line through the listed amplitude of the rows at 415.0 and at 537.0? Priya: 467.0 Hz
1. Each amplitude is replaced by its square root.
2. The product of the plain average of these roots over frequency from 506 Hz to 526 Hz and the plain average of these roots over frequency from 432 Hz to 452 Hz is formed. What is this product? 18.6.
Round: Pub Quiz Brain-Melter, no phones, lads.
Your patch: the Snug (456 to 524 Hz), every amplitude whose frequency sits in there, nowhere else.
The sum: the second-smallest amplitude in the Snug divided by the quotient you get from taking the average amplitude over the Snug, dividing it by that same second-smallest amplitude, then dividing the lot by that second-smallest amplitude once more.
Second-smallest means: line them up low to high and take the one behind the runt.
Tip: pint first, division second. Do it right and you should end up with 38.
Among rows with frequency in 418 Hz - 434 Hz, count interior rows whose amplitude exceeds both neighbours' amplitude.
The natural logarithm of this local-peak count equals 0.69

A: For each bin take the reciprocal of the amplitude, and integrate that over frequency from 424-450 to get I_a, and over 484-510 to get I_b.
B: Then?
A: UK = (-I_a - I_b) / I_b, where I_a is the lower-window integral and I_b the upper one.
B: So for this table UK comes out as -1.95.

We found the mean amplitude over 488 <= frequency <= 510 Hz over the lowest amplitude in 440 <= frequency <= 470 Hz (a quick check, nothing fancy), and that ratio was 2.1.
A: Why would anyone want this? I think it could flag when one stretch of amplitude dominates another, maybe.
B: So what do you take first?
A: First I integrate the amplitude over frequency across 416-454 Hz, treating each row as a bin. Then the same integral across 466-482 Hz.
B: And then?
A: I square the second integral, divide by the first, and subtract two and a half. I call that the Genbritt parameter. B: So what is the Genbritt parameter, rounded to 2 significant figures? 67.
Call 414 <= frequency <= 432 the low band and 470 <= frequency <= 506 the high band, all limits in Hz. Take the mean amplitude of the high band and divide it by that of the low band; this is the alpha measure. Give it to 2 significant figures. 0.86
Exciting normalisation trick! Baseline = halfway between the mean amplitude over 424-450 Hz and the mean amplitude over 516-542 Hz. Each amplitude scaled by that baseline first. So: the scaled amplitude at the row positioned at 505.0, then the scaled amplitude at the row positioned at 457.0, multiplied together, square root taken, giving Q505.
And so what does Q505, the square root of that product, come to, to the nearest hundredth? 0.79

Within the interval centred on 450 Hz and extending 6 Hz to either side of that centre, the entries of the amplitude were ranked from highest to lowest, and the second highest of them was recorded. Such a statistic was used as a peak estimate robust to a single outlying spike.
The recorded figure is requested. 17.2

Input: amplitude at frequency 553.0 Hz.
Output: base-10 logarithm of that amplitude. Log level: 1.19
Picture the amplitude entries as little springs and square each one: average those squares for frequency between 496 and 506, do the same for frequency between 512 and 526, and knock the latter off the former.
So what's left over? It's -111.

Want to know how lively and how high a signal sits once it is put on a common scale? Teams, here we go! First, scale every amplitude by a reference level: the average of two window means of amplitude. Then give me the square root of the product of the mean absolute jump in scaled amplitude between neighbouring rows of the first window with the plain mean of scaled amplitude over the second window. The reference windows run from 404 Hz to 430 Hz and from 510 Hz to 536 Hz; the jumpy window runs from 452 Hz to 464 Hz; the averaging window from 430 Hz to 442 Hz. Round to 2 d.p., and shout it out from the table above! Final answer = 0.28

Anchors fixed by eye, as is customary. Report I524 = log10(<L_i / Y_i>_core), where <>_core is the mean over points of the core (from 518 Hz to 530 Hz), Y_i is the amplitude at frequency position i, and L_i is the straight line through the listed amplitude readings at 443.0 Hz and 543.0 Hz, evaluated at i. -0.01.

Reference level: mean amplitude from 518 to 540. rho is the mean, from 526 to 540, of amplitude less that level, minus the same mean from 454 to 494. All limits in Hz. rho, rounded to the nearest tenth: 1.8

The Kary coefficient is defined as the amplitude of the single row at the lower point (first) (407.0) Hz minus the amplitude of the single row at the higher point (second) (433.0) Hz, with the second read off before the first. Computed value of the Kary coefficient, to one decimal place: 1.7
